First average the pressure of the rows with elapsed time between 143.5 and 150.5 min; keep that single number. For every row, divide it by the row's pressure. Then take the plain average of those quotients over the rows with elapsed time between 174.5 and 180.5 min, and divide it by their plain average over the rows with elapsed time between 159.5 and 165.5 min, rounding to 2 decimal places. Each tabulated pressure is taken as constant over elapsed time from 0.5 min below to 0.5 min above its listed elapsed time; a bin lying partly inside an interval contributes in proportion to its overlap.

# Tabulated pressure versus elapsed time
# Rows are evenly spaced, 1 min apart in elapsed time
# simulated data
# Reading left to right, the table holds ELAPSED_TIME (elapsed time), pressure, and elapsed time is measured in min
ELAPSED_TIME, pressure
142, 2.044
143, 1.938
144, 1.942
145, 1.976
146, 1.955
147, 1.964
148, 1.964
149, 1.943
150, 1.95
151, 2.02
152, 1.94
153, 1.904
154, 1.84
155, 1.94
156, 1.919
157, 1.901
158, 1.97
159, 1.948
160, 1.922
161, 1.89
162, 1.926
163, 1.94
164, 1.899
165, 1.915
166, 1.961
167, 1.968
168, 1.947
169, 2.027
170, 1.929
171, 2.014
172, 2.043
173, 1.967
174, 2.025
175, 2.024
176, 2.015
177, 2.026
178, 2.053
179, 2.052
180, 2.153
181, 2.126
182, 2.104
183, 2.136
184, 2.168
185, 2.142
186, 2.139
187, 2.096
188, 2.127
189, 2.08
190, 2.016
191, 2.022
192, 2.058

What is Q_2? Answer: 0.93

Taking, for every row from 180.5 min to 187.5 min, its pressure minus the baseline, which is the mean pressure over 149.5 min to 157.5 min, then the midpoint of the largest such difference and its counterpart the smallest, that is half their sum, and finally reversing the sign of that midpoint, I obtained -0.21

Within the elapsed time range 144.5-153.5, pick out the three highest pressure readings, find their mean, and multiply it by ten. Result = 19.9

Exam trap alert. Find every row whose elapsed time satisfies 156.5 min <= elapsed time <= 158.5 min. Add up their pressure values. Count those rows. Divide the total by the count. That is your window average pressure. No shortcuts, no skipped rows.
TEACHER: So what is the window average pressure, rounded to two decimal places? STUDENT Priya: 1.94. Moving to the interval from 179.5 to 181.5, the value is 2.14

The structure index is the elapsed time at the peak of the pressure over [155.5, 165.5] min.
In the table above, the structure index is 158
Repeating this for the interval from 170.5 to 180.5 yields 180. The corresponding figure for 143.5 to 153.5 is 151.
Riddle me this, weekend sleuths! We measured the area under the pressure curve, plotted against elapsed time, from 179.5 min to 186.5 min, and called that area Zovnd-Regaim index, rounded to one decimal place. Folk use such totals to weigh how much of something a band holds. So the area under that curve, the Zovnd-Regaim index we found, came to 15.0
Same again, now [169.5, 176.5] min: 14.0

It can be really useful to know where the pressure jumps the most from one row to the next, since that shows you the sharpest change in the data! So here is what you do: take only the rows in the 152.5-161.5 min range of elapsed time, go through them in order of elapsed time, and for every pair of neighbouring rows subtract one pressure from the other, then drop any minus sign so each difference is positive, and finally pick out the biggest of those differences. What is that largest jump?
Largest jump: 0.100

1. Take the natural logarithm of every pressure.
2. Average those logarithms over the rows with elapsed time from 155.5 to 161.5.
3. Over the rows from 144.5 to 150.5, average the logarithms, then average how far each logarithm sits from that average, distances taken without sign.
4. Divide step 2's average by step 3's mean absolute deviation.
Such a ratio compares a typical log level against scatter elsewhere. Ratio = 137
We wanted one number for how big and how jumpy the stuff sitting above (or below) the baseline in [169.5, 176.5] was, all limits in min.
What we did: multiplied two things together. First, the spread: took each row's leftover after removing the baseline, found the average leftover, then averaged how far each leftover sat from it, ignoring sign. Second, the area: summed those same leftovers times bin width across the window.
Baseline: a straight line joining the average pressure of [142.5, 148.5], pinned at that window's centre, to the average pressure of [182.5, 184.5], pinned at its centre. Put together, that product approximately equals -0.0184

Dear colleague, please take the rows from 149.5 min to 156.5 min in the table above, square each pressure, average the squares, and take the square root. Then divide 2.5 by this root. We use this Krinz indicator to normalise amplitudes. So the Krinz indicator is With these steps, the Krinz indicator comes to 1.295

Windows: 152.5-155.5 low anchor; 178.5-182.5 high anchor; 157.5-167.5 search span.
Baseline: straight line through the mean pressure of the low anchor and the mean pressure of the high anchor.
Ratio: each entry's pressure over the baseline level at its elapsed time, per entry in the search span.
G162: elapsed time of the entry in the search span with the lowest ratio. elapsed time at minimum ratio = 164 min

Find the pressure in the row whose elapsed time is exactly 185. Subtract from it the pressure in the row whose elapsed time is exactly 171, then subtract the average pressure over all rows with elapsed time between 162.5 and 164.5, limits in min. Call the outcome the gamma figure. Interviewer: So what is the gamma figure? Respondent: -1.79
